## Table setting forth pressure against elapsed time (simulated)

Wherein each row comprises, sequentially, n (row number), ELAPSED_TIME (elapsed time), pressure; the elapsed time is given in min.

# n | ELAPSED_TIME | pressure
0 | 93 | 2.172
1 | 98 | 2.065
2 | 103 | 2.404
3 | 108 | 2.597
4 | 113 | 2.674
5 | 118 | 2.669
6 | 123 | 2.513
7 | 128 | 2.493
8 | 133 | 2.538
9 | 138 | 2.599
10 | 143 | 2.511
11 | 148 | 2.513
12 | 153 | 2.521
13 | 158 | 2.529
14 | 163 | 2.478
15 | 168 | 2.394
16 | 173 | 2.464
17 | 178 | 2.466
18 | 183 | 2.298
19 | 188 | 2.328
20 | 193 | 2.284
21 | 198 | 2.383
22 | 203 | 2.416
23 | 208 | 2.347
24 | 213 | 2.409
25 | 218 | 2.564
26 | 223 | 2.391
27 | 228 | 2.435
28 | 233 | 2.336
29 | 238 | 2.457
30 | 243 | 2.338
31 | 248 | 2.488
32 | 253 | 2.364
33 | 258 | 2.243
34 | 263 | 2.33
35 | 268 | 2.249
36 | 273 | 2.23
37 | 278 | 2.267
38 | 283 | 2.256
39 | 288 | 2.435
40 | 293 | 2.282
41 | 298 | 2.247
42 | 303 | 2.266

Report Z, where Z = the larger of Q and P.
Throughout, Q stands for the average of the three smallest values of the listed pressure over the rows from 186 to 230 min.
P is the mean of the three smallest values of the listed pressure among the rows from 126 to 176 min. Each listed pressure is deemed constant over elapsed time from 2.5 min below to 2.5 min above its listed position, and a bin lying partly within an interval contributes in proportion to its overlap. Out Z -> 2.45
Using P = 2.45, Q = 2.32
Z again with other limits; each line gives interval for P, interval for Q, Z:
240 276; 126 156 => 2.51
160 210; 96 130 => 2.32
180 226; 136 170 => 2.46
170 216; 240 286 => 2.30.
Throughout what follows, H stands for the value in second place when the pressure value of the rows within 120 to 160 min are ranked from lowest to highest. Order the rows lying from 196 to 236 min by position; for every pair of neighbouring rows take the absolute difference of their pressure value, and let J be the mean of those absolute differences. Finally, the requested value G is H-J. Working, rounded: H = 2.511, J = 0.091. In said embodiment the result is 2.42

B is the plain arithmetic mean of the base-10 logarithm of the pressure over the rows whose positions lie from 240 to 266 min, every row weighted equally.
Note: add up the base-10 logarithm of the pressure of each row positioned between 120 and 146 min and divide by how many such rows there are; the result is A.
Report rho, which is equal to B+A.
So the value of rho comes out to 0.775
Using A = 0.403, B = 0.371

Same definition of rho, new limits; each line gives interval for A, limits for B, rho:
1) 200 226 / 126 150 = 0.788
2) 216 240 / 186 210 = 0.758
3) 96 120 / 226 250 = 0.775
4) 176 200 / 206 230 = 0.756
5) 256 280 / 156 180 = 0.747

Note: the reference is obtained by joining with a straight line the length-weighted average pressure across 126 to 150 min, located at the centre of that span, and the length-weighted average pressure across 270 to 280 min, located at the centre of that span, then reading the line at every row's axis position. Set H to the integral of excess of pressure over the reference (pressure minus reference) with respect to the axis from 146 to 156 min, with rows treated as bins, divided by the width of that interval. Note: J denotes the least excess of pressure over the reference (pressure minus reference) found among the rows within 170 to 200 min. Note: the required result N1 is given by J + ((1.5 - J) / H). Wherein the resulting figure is 128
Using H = 0.01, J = -0.14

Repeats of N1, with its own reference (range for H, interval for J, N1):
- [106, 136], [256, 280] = 114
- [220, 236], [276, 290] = 30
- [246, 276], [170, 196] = 44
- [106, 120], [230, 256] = 23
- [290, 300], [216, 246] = 22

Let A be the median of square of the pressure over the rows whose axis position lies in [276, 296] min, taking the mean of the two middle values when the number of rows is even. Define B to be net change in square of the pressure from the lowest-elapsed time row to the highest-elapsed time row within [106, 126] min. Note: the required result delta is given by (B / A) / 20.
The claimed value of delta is -0.004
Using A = 5.2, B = -0.4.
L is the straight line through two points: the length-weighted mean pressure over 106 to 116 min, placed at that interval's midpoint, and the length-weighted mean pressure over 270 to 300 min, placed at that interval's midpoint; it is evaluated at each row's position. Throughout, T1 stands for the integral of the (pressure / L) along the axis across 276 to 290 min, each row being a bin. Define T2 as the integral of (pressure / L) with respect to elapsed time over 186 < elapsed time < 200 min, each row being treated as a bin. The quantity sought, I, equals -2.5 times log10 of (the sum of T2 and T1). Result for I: -3.59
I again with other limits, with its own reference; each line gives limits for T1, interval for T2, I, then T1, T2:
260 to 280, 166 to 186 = -3.97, 20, 19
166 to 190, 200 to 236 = -4.42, 23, 36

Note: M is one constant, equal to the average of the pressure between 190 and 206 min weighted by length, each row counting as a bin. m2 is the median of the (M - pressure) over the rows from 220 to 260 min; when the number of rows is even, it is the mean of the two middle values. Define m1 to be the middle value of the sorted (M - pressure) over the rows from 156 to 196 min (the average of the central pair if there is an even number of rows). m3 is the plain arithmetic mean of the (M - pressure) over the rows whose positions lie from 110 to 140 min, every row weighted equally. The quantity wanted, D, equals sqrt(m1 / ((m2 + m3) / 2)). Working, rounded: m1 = -0.07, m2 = -0.02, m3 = -0.22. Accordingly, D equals 0.8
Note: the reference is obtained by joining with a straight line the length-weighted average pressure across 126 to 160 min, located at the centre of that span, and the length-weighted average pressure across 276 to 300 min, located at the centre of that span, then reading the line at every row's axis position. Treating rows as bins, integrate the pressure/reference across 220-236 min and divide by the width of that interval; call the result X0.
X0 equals 1.00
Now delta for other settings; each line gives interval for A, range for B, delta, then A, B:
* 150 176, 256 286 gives 0.000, 6.1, 0.1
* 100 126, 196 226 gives 0.000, 6.7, 0.0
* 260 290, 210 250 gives 0.004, 5.1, 0.4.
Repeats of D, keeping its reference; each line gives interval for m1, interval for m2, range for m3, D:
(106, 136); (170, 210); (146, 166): 1.6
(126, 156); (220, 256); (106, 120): 1.0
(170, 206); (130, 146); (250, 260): 0.6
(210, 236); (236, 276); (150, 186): 1.2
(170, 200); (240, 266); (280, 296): 0.4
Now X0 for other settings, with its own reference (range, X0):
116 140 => 1.00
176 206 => 0.96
